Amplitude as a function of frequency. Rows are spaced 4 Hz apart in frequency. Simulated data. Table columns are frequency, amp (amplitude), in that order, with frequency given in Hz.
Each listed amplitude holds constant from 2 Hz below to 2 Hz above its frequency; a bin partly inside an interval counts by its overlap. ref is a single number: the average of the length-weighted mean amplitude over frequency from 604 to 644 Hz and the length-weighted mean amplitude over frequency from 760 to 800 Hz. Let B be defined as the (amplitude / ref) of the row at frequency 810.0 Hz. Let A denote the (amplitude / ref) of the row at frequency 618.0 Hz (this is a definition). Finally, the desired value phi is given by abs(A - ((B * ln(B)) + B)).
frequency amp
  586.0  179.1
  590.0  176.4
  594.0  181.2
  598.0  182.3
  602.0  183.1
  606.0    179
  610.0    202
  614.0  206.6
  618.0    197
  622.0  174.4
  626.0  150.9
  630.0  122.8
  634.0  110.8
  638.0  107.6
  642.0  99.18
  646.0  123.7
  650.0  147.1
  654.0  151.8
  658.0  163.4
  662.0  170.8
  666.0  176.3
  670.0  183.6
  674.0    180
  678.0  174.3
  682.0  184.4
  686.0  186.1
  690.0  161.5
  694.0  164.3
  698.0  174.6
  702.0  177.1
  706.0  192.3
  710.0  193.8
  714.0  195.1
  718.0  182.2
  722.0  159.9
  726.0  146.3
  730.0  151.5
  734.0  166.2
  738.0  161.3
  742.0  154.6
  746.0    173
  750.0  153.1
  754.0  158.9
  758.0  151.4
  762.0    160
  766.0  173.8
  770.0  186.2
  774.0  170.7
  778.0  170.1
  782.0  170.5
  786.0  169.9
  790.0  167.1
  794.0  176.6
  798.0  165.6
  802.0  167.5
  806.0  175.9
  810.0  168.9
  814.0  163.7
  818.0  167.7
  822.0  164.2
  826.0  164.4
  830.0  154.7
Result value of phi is 0.14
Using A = 1.21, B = 1.04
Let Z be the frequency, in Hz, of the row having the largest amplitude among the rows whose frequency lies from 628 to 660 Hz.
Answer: 658.0 Hz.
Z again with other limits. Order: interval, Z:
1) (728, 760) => 746.0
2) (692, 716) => 714.0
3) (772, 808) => 794.0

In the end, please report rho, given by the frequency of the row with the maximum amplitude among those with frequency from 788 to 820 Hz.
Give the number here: 794.0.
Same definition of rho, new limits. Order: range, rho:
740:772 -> 770.0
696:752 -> 714.0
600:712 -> 614.0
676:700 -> 686.0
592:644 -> 614.0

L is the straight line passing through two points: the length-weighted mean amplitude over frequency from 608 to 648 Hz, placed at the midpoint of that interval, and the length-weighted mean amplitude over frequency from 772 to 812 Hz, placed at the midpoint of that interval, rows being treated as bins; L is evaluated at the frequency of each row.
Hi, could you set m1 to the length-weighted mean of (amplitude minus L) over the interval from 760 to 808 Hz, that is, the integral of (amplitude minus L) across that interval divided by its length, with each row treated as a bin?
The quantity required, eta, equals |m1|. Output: 2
